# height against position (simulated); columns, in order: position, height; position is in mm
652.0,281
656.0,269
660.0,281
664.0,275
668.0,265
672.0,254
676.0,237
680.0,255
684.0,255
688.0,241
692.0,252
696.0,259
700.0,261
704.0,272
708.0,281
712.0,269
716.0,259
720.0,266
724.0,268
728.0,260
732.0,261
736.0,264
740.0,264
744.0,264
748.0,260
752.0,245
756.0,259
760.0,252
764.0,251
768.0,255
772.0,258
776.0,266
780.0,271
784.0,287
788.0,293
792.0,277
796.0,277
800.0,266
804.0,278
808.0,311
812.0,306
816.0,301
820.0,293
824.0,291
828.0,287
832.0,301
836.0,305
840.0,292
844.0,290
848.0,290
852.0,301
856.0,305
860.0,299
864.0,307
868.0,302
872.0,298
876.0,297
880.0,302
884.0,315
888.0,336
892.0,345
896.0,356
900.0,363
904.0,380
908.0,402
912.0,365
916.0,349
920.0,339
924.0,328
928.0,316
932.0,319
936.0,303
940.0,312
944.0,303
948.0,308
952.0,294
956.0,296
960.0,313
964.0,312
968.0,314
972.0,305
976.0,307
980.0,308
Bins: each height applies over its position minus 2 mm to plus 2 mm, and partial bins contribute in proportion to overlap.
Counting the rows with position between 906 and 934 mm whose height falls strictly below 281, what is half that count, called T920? 0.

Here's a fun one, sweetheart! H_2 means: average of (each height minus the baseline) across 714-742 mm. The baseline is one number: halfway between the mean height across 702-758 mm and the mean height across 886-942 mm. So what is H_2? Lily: -41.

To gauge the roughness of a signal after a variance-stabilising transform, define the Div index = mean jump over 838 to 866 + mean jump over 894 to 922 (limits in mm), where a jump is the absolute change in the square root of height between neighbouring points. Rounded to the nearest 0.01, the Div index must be 0.62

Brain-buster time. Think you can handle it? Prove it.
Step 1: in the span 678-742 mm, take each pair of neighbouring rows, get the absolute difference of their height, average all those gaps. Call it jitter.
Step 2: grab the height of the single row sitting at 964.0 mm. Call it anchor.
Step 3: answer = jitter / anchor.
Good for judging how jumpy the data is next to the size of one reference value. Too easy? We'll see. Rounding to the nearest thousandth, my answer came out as 0.021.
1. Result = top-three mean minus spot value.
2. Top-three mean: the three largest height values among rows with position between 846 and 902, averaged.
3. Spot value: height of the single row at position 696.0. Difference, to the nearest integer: 96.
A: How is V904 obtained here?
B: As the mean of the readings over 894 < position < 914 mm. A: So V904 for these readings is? 373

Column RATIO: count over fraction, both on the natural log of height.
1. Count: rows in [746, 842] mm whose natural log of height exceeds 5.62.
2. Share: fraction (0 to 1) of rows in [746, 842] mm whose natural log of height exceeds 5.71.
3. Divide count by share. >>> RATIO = 112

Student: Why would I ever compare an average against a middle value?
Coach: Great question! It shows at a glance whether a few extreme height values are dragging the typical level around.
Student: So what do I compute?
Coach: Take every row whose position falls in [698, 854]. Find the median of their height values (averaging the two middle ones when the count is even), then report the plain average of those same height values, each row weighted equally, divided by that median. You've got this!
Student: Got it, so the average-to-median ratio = 1.02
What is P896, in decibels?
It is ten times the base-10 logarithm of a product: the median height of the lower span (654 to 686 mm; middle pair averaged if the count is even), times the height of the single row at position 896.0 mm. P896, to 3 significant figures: 49.7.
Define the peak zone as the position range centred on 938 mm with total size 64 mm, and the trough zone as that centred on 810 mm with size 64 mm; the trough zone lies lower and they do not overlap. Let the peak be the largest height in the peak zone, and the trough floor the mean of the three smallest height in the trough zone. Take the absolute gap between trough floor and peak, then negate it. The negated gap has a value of -131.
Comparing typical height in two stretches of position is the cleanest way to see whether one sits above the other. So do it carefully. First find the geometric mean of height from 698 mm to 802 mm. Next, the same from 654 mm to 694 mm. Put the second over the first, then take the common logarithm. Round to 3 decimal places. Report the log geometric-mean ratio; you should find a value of -0.012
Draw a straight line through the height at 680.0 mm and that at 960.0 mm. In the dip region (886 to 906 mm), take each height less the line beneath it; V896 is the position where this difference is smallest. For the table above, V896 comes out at 888.0 mm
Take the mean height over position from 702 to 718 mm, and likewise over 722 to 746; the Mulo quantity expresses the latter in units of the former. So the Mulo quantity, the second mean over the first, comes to 0.98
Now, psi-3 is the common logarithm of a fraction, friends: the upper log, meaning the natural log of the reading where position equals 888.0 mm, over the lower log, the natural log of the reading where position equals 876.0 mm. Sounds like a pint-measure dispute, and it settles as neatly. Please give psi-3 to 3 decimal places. 0.009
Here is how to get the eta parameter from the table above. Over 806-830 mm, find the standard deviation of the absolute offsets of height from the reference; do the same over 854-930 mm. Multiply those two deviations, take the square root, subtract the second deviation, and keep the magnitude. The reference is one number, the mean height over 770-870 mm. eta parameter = 15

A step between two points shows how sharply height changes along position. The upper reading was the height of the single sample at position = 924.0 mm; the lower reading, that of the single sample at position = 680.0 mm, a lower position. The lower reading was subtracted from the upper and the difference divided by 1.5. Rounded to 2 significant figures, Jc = 49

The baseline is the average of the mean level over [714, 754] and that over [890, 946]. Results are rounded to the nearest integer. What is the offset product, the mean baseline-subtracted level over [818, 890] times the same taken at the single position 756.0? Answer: 28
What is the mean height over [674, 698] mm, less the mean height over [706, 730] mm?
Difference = -17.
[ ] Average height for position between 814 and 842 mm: 296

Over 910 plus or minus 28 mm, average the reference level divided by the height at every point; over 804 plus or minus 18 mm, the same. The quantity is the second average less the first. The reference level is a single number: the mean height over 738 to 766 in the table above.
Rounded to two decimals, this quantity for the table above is 0.14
